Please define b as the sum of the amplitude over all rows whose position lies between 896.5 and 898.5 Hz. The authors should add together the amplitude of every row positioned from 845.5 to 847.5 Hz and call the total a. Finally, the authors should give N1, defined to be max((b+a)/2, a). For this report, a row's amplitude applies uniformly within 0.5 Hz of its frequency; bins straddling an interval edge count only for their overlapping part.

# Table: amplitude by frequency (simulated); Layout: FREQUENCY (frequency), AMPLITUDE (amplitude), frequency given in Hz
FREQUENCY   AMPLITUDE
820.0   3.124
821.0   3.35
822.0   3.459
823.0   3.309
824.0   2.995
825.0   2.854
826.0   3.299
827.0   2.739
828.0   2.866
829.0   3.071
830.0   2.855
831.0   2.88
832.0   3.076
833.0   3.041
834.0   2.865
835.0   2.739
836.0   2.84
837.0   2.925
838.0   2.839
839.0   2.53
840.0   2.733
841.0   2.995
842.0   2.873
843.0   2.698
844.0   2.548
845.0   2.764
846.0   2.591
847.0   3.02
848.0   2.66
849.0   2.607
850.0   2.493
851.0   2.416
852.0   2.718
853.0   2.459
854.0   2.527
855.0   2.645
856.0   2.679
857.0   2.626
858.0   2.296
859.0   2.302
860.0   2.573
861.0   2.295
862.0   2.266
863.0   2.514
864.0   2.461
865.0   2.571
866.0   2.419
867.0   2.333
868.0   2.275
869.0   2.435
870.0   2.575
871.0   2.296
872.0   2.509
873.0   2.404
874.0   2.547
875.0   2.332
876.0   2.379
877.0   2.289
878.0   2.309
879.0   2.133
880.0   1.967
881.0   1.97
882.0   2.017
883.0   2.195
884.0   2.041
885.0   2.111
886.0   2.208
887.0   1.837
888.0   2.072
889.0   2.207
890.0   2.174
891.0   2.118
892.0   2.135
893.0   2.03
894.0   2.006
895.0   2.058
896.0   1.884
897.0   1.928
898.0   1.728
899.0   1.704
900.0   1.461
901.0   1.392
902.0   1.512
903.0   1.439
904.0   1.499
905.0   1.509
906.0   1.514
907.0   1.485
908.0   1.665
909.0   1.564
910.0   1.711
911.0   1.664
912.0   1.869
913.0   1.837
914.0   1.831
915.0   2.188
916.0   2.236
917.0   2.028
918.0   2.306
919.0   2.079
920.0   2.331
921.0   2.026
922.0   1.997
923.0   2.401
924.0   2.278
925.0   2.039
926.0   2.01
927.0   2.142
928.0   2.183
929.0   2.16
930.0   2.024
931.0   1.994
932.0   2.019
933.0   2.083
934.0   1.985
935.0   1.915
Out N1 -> 5.61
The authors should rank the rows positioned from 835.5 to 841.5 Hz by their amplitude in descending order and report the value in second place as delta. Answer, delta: 2.925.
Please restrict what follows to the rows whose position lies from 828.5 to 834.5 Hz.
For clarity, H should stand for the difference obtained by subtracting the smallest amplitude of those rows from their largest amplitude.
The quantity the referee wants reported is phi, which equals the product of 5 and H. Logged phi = 1.1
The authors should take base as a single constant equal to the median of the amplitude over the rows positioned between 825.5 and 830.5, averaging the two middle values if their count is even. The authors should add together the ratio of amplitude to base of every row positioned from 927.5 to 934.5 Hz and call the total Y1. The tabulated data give 5.0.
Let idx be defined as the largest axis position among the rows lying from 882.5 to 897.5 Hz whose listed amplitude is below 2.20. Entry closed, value 897.0 Hz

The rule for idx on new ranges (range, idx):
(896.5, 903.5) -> 903.0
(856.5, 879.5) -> 879.0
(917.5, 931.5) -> 931.0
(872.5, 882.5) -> 882.0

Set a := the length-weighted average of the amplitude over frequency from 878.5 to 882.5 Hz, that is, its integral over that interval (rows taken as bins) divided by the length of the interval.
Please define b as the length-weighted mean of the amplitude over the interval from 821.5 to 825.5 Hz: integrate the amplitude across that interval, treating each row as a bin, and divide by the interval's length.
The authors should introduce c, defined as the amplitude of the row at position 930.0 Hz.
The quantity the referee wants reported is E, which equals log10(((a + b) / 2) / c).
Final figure 0.11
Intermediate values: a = 2.02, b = 3.15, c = 2.024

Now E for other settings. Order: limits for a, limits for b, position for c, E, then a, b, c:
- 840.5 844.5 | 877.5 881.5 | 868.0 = 0.03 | 2.78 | 2.09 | 2.275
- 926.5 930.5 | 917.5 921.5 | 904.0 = 0.16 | 2.13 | 2.19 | 1.499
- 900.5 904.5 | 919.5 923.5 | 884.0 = -0.05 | 1.46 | 2.19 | 2.041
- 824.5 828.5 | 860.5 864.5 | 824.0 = -0.05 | 2.94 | 2.38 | 2.995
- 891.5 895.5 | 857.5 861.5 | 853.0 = -0.05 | 2.06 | 2.37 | 2.459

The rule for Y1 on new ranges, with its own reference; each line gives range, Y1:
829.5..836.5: 7.1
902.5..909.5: 3.7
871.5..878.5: 5.9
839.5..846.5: 6.7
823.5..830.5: 7.2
